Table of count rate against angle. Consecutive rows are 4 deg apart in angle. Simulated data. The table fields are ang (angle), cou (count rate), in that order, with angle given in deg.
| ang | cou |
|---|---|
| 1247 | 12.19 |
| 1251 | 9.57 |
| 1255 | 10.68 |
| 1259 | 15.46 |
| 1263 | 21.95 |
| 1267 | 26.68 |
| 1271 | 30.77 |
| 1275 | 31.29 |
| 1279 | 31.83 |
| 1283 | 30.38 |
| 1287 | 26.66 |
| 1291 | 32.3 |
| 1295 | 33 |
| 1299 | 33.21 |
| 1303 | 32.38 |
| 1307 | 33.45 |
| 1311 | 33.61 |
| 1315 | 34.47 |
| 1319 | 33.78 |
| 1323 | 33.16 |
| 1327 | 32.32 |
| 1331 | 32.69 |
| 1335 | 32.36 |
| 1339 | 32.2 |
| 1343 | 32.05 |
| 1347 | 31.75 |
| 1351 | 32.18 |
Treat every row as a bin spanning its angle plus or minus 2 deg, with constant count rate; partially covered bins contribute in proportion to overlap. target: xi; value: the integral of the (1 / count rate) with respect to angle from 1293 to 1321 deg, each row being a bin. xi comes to 0.84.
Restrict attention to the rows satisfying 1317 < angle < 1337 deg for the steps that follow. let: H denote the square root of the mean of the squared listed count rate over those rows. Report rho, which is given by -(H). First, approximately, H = 32.9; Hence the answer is -32.9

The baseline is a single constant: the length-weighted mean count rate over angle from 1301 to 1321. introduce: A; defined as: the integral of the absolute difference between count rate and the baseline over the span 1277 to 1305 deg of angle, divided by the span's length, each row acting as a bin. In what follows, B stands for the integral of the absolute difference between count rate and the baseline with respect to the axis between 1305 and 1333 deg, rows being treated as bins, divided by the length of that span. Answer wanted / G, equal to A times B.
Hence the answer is 1.2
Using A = 2.1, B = 0.5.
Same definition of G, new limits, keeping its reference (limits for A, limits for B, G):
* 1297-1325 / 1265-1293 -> 1.6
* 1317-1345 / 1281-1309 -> 1.8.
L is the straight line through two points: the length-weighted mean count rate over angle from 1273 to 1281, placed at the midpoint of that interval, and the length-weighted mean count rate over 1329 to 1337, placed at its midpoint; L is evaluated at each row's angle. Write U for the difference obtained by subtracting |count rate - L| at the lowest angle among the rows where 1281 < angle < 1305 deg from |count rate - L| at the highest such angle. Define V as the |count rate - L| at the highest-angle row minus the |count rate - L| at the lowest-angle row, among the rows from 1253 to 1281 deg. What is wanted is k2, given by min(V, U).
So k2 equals -20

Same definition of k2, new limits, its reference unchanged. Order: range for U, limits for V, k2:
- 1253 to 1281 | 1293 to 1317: -20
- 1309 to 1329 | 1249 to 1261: -6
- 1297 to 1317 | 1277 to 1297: 1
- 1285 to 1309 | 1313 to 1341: -4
